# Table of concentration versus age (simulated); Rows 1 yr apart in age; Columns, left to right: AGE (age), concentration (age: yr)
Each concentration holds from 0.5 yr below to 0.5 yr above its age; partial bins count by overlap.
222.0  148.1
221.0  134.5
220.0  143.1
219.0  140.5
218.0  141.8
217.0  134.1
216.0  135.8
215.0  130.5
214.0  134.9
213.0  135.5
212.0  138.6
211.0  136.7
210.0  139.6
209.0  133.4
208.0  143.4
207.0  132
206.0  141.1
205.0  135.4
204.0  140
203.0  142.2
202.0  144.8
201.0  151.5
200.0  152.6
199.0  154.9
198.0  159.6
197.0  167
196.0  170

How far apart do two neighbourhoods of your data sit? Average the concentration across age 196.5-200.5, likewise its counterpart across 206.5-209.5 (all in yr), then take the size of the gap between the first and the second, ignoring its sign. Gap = 22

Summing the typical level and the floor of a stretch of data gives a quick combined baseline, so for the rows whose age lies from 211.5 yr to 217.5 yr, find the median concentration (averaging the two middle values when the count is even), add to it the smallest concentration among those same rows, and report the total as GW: 266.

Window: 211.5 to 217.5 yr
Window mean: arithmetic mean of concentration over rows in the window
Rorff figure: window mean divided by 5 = 27.0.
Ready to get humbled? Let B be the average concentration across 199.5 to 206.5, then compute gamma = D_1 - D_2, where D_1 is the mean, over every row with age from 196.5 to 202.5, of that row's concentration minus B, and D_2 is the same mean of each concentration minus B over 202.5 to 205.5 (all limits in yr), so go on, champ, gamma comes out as 16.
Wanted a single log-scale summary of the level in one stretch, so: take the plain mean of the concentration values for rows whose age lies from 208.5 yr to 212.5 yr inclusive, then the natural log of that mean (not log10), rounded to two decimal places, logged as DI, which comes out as 4.92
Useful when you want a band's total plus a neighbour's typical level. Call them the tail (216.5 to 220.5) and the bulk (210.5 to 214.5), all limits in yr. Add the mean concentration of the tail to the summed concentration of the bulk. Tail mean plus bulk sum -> 686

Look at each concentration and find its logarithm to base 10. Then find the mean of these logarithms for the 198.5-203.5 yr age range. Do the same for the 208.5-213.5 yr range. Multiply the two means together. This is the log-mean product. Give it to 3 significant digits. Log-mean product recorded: 4.64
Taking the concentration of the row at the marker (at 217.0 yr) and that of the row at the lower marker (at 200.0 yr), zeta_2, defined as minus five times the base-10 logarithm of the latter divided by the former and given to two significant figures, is -0.28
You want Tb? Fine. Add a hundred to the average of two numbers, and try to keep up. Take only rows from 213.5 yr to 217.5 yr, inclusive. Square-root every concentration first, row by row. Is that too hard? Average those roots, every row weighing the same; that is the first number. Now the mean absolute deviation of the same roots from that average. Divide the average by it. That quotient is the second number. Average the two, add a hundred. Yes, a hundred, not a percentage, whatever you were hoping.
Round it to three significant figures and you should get 186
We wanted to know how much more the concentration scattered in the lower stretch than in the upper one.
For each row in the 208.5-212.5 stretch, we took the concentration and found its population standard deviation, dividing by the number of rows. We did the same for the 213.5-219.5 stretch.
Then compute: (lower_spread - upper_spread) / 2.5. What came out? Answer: -0.6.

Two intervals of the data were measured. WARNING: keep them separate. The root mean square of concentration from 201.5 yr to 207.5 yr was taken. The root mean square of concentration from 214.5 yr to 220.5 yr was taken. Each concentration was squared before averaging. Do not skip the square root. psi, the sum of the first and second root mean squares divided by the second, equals 2.01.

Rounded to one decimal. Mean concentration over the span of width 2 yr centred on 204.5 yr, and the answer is 137.7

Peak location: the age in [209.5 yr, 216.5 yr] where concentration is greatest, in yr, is 210.0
